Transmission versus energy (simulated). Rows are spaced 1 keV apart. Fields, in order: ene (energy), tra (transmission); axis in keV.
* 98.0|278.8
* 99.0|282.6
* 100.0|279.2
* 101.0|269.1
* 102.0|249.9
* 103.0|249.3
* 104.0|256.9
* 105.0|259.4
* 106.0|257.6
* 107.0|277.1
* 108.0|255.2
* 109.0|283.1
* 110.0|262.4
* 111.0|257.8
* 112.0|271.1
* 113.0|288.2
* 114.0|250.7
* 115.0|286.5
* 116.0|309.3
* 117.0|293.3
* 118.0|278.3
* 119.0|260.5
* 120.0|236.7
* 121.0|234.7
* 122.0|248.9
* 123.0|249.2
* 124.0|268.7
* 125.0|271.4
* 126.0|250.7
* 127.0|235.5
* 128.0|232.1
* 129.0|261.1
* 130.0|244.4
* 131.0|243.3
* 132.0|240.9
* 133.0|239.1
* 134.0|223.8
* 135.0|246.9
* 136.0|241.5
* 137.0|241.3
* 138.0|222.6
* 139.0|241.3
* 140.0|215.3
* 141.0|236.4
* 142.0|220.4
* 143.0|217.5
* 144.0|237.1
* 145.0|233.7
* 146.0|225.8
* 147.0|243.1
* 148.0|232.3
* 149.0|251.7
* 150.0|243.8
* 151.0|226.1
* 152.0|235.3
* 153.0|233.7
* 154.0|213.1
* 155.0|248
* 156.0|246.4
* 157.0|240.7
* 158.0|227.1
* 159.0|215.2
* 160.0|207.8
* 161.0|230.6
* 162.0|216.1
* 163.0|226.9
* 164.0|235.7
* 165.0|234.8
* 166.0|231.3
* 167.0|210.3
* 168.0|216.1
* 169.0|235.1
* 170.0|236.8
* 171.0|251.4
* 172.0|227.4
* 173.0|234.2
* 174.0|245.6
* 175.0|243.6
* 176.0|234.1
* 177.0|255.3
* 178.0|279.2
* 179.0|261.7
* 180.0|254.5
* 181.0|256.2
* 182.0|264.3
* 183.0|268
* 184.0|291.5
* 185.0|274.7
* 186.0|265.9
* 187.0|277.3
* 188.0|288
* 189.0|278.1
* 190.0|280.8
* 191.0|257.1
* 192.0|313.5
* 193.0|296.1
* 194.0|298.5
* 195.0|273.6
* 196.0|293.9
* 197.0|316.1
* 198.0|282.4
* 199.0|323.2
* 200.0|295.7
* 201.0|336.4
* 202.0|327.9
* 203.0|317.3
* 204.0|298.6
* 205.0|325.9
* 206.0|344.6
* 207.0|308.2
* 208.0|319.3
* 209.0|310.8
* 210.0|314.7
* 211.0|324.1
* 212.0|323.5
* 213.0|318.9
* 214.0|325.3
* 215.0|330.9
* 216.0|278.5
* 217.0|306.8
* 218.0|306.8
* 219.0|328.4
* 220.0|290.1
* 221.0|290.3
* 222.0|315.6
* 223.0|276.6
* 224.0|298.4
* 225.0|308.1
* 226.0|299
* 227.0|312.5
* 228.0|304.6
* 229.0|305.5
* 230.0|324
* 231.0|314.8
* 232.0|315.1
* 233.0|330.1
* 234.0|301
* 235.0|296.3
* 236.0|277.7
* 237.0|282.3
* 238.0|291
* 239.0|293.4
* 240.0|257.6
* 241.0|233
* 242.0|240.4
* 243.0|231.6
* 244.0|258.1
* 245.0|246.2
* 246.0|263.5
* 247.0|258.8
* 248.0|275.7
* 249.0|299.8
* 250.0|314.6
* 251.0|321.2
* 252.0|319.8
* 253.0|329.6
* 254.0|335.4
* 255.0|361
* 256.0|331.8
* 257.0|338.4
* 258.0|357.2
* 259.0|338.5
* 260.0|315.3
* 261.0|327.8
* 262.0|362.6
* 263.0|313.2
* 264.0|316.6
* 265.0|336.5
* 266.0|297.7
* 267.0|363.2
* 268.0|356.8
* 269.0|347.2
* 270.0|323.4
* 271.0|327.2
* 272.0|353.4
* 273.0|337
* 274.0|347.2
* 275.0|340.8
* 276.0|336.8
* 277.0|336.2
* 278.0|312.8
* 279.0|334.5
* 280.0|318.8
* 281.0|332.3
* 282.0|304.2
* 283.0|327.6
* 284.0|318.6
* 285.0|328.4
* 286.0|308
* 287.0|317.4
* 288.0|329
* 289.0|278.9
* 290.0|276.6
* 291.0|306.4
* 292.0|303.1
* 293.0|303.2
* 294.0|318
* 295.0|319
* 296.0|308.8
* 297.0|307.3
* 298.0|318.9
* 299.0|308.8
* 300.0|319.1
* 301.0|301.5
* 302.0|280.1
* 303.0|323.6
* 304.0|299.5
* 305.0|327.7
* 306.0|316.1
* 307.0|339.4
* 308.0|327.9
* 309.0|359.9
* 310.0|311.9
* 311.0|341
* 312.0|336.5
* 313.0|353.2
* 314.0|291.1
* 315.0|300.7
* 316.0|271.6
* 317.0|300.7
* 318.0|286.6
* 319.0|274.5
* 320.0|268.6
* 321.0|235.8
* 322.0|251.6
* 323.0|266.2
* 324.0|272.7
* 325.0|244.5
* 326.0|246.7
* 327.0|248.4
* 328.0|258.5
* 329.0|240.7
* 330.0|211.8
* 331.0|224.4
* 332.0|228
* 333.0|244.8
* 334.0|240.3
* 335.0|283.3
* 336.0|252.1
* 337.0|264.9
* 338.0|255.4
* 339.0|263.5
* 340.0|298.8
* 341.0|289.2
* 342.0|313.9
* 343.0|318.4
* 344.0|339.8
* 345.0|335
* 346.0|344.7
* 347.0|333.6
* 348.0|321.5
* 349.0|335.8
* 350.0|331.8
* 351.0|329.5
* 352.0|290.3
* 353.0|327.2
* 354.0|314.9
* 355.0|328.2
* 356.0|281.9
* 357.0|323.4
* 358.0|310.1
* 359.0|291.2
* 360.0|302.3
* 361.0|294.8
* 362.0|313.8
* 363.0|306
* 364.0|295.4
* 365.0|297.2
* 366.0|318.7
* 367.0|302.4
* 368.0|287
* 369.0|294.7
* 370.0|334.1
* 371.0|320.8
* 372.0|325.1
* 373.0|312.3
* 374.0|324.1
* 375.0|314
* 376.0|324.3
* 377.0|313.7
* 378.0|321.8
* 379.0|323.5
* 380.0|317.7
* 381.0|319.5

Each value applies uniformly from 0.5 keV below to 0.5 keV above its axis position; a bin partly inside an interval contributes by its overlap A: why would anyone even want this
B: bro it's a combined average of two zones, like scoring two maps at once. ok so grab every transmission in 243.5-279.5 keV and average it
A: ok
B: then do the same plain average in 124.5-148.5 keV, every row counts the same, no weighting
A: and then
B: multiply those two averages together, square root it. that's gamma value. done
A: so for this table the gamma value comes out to 277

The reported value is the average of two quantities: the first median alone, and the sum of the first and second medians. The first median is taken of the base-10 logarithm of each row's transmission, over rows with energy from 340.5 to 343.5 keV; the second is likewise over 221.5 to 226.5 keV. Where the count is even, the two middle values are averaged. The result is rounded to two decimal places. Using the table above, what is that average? 3.73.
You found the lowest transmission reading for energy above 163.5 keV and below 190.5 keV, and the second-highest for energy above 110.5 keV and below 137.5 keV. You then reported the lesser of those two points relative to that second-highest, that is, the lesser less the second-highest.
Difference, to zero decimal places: -83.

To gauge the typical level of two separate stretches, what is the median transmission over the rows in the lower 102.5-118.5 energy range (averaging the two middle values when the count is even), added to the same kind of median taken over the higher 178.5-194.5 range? 543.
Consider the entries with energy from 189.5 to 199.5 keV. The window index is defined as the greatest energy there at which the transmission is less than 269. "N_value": 191.0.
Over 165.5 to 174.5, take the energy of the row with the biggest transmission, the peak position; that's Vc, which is 171.0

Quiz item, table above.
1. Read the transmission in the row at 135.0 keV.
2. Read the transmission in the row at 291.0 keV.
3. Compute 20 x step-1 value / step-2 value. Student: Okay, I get 16.1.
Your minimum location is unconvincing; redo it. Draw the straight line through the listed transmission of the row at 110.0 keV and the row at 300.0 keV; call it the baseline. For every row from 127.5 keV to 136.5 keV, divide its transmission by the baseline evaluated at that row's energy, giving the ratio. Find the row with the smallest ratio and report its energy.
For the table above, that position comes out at 134.0 keV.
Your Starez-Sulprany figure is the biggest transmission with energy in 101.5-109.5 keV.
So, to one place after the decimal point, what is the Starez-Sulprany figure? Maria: 283.1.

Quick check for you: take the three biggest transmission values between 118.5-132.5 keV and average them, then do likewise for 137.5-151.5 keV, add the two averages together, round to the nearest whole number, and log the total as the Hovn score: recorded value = 513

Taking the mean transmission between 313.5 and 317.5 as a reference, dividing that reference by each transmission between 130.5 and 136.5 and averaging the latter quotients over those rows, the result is 1.22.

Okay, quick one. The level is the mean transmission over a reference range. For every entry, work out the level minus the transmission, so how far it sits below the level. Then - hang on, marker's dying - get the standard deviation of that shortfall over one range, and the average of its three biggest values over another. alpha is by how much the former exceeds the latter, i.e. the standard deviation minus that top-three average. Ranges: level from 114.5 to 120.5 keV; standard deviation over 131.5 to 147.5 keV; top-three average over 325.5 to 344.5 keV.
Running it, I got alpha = -46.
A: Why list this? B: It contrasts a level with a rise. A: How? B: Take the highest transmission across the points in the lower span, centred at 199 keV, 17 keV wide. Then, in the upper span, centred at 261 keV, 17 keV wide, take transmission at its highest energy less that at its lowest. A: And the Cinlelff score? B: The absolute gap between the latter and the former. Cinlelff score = 327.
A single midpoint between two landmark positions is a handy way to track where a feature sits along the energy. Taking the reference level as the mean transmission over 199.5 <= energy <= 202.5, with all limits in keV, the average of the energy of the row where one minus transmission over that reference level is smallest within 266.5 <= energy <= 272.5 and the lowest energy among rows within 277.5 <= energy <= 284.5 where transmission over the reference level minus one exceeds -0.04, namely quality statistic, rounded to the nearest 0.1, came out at 272.5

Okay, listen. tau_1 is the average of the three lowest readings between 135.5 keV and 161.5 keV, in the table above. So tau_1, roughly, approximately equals 212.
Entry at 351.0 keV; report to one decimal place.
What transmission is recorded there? 329.5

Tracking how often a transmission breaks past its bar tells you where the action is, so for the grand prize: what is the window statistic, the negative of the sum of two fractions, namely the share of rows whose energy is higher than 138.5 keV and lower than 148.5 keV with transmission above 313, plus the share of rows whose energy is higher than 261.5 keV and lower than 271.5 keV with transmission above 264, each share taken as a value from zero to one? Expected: -1.00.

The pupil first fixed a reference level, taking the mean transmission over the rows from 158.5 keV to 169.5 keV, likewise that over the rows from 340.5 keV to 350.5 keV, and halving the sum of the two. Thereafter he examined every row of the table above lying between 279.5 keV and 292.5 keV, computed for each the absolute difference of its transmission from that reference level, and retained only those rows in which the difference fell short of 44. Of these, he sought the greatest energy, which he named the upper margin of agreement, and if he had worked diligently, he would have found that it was 292.0 keV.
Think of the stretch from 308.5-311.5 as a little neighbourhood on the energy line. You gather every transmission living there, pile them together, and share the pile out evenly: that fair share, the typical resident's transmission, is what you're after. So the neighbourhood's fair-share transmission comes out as 338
